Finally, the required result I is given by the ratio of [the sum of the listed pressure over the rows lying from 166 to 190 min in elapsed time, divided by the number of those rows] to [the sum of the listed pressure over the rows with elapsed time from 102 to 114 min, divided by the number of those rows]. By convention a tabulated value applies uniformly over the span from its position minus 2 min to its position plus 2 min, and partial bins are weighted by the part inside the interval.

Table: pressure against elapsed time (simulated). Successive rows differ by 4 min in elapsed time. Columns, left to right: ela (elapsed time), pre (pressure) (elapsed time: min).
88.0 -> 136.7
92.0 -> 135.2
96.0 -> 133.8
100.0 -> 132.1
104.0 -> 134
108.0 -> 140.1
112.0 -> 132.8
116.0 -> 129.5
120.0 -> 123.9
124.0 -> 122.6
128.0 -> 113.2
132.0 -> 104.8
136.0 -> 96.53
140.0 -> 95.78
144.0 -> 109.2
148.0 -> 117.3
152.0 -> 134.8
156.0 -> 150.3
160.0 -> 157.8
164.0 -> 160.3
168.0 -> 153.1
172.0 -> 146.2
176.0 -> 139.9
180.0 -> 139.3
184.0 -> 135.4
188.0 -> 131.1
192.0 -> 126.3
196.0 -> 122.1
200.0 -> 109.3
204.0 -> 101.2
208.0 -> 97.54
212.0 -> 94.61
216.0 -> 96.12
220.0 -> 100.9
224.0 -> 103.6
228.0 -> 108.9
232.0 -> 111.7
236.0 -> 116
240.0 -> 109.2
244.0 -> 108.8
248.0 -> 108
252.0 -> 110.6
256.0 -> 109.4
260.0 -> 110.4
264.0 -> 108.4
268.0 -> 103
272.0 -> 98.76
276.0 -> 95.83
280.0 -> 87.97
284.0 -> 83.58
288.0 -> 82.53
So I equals 1.04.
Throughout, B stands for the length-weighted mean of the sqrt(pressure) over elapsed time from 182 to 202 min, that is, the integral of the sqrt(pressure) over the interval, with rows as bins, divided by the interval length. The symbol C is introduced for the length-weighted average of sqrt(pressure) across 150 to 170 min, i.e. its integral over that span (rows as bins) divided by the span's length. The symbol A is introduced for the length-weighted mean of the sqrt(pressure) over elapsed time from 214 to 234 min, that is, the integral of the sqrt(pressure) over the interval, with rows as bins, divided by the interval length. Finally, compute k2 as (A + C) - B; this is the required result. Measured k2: 11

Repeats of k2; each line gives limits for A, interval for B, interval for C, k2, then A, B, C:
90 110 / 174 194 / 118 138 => 11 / 11.6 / 11.6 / 10.6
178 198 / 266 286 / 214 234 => 12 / 11.4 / 9.7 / 10.2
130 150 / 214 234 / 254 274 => 10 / 10.2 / 10.2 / 10.3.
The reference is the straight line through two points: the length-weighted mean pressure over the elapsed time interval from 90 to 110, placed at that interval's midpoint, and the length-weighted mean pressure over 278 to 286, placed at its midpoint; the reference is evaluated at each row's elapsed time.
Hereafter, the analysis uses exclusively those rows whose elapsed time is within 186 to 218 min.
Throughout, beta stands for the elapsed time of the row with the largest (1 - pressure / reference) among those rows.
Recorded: 212.0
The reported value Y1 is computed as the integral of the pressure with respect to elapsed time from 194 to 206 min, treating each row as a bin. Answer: 1330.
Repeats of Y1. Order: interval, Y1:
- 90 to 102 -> 1604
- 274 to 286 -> 1070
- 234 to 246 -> 1336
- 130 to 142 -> 1188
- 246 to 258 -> 1312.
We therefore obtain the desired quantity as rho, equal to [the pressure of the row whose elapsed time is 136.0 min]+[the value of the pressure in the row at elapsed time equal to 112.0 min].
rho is 229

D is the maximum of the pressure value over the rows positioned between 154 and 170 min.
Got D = 160.3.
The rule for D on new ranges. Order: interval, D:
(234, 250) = 116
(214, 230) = 108.9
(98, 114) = 140.1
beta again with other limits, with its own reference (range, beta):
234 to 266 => 240.0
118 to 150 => 136.0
